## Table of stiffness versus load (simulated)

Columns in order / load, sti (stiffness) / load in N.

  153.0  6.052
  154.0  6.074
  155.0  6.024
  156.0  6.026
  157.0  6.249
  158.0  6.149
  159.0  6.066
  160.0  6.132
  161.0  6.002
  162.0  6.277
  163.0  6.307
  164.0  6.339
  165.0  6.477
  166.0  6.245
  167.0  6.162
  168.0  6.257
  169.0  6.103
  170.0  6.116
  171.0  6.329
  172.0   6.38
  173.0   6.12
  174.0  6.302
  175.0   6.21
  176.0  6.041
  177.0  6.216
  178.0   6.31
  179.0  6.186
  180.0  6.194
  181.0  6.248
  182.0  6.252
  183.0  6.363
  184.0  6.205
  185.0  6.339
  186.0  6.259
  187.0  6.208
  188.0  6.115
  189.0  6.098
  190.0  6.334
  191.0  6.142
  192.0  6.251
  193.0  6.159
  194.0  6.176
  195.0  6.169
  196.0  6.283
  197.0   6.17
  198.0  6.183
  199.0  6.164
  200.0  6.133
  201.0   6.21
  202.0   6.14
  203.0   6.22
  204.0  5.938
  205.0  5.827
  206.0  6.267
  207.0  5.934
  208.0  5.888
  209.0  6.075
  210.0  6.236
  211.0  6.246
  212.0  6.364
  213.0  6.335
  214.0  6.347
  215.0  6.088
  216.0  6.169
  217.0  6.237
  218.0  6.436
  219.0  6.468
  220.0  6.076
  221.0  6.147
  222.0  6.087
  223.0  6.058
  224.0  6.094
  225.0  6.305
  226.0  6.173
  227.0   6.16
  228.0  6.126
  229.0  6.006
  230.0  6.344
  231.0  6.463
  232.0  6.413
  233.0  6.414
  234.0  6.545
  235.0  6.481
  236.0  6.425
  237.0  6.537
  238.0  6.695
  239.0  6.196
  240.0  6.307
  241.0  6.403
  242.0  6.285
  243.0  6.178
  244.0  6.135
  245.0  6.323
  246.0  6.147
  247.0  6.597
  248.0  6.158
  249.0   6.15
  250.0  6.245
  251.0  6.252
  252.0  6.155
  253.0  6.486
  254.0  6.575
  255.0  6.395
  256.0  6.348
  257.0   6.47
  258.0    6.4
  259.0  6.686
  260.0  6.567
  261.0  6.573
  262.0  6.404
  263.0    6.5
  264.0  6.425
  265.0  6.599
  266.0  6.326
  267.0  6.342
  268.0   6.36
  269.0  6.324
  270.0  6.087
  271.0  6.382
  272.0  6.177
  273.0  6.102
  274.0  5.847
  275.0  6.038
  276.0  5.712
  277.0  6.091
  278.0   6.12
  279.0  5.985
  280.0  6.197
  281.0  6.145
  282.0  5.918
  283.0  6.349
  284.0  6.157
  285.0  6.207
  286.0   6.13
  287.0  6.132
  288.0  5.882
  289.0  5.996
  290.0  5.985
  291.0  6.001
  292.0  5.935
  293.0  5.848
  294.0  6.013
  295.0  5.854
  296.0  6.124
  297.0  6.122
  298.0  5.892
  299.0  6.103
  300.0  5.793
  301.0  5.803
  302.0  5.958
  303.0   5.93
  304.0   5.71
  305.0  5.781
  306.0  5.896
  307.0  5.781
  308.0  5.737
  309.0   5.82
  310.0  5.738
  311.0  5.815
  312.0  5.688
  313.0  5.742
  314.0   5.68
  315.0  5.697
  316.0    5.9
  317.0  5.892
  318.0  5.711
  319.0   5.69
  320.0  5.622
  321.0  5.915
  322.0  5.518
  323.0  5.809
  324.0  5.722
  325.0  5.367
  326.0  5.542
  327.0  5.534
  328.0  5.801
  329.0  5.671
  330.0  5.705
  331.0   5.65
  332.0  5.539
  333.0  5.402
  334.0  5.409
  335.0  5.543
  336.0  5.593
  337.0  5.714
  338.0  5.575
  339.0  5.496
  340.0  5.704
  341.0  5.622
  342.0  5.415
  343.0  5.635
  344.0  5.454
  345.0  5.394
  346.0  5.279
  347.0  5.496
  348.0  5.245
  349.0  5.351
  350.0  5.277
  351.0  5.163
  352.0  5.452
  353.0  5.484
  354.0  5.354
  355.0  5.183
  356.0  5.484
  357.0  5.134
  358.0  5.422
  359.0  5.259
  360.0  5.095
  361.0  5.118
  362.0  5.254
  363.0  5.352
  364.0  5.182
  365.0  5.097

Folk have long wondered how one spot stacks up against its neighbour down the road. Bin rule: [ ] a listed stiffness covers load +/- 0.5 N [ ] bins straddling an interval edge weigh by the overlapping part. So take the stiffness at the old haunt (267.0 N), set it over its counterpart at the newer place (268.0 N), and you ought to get 1.00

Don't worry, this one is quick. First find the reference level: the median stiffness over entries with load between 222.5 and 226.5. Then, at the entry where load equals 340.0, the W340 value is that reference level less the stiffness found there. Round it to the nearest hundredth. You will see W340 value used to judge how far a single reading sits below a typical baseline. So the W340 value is 0.43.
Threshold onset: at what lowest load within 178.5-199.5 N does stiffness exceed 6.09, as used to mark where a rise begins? 179.0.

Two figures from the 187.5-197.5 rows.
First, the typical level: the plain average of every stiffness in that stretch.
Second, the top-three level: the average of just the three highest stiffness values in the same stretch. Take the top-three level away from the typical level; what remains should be -0.10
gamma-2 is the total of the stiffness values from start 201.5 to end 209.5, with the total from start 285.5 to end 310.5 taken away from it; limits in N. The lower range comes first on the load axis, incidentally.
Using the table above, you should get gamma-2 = -100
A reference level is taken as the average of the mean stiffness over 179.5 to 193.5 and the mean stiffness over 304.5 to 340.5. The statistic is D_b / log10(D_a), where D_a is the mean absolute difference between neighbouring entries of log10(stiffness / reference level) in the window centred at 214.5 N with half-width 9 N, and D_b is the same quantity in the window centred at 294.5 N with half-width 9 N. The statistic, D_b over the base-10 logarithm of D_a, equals -0.0043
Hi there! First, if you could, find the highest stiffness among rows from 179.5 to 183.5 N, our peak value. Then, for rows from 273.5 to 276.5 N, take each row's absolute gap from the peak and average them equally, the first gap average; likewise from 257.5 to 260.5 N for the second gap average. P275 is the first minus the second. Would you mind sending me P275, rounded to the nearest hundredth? 0.31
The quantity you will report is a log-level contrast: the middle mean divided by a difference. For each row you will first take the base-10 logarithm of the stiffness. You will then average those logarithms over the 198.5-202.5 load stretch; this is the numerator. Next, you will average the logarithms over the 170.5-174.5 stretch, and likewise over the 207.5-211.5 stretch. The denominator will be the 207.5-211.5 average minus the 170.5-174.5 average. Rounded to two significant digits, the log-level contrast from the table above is -65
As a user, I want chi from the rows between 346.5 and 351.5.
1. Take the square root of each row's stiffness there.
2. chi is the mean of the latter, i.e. 2.30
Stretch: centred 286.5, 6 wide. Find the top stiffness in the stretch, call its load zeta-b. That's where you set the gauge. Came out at 285.0 N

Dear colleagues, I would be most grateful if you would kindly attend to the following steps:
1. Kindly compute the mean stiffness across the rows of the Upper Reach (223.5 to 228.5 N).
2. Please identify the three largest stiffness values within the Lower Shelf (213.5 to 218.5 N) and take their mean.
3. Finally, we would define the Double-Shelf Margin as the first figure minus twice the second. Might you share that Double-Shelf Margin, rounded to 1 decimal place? -6.5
